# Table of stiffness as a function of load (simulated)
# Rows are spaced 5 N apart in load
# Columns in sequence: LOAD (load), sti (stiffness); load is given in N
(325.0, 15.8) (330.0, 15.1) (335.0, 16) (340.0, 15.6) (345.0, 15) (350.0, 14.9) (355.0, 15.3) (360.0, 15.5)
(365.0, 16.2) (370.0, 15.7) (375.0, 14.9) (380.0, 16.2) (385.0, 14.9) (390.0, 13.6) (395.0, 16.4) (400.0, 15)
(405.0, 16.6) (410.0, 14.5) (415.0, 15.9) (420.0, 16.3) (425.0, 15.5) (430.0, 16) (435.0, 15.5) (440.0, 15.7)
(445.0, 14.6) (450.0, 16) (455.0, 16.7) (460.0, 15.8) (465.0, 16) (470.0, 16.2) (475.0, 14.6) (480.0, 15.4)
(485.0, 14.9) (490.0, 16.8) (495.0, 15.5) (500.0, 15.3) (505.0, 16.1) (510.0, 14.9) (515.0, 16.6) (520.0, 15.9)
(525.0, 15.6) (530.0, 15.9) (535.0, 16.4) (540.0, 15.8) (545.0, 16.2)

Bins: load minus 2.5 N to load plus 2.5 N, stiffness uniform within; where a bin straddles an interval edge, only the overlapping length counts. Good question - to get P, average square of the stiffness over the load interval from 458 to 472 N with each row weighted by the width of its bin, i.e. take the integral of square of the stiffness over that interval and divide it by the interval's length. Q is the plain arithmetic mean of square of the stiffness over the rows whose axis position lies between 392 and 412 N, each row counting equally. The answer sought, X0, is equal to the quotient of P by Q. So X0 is 1.05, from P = 256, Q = 245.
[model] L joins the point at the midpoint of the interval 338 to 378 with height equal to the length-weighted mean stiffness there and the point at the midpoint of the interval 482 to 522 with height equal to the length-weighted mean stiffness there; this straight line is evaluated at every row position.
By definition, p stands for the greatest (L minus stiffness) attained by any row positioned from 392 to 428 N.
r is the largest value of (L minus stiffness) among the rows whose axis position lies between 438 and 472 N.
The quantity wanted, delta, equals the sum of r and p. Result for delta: 2.0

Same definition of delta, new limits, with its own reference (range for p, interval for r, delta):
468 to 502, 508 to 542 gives 1.9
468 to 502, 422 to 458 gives 2.1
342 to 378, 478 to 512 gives 1.4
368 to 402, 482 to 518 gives 2.7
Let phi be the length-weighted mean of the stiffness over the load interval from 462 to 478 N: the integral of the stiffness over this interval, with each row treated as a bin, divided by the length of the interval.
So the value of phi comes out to 15.6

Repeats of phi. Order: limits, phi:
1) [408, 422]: 15.6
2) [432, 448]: 15.3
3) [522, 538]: 16.0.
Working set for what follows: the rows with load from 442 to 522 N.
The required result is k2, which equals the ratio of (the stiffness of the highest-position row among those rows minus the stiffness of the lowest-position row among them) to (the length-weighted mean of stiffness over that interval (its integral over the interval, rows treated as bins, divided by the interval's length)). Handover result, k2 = 0.08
